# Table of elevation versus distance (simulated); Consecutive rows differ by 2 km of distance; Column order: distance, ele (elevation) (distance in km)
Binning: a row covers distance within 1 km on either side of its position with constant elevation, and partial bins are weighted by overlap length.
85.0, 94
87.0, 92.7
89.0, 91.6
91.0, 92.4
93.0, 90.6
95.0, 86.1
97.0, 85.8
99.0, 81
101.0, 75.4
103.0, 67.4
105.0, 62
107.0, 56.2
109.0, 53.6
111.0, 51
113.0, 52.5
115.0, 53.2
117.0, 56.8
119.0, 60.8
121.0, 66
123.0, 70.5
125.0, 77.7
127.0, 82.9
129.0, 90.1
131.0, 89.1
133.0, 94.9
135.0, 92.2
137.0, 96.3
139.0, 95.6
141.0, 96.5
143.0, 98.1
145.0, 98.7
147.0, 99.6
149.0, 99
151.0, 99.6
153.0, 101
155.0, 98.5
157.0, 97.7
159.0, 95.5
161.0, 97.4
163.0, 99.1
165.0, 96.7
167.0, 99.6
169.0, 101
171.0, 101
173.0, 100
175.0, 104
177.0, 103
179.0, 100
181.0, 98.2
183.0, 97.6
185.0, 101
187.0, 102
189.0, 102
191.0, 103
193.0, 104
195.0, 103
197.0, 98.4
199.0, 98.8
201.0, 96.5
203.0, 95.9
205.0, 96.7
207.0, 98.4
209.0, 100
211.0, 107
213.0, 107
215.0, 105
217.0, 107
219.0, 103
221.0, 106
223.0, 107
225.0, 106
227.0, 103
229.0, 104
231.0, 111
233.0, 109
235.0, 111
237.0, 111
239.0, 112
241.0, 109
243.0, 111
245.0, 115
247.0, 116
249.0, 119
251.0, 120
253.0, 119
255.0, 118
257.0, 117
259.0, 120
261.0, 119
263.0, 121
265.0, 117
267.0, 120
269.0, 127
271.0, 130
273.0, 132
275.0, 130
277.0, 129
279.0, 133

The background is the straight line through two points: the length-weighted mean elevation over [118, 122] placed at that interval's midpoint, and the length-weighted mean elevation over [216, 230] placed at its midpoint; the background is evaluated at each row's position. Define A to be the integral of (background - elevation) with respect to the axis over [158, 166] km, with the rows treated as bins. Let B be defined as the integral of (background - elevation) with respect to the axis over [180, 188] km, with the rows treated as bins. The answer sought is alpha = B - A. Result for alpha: 51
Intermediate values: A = -134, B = -83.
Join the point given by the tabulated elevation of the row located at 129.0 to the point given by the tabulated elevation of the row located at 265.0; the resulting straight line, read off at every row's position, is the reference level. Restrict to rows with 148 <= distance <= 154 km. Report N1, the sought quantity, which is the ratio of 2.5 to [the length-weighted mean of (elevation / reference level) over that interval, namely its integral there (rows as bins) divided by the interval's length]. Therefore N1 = 2.36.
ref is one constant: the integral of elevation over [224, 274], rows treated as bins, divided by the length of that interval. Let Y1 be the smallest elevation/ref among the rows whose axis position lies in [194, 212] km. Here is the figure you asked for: 0.83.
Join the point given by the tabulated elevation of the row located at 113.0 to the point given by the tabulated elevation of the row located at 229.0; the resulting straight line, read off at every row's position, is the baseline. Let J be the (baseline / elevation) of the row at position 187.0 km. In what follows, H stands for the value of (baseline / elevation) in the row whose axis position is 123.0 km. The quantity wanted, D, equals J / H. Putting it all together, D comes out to 1.04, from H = 0.81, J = 0.84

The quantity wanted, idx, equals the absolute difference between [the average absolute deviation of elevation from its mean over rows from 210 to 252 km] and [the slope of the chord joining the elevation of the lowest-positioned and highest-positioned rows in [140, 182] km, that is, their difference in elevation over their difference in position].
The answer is 4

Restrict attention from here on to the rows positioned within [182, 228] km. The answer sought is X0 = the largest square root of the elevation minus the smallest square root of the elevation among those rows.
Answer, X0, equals 0.55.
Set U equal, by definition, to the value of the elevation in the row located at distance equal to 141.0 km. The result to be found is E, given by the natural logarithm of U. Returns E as 4.570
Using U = 96.5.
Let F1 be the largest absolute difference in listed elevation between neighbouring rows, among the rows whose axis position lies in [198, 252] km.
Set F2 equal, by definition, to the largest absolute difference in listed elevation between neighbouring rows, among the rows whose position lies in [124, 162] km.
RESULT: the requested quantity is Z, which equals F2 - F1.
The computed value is 0.2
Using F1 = 7.0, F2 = 7.20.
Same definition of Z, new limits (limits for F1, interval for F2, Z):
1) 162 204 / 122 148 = 2.6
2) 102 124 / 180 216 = 1.2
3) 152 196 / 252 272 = 3.0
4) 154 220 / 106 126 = 0.2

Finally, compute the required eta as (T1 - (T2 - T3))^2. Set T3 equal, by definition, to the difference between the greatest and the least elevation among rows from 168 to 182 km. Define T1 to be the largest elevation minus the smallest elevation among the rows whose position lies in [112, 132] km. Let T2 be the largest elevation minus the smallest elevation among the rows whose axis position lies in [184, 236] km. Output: 801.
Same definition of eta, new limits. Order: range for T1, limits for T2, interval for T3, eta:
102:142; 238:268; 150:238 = 2401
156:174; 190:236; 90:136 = 1176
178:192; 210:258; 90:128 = 888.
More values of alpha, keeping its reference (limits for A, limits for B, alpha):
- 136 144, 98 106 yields 78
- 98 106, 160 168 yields -13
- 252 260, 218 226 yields -6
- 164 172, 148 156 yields -51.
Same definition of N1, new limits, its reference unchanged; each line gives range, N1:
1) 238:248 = 2.50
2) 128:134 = 2.48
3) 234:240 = 2.50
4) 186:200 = 2.53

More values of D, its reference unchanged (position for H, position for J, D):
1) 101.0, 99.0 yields 0.91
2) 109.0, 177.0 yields 0.83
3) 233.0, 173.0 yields 0.82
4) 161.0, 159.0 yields 1.01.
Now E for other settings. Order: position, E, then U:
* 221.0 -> 4.663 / 106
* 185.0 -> 4.615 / 101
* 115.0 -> 3.974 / 53.2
